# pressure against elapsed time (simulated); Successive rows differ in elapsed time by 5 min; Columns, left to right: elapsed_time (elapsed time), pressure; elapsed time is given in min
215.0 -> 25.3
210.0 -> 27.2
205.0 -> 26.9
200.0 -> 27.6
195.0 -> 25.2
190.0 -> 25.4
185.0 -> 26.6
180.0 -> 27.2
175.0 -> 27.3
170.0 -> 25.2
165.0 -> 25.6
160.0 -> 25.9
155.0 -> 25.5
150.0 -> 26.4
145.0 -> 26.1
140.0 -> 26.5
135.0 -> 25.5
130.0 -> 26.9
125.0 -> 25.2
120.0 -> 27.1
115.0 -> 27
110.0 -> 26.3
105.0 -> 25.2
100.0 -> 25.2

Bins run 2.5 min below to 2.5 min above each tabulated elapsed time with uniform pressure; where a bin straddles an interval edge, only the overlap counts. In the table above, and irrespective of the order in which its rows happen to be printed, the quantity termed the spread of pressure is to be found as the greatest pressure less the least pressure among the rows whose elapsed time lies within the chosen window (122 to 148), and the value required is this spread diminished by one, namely 0.70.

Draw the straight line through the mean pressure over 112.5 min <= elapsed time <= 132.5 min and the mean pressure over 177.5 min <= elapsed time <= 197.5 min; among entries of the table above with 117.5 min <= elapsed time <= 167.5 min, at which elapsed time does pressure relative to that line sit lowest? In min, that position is 125.0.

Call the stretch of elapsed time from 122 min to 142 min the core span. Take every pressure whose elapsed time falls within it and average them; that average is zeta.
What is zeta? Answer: 26.0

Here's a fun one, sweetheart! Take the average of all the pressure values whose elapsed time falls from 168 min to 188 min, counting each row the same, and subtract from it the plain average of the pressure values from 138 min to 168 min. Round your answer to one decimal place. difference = 0.6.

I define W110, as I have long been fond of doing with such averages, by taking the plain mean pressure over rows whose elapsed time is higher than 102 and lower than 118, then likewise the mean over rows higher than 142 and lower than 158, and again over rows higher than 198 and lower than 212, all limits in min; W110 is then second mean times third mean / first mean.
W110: 27.1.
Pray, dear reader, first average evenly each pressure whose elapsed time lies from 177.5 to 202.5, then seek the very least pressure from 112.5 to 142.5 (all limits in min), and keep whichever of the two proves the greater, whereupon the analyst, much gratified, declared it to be 26.4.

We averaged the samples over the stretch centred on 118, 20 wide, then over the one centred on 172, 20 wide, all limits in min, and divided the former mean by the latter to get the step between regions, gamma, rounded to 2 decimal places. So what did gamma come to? 1.00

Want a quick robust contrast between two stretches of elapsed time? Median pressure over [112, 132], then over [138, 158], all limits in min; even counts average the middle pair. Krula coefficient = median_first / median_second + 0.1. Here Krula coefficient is 1.13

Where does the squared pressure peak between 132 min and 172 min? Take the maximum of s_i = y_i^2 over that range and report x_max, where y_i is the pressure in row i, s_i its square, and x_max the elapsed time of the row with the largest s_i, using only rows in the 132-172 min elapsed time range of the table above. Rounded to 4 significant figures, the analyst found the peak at 140.0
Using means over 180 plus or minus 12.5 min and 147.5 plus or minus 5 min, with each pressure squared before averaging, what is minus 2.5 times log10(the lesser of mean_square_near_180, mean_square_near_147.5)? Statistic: -7.10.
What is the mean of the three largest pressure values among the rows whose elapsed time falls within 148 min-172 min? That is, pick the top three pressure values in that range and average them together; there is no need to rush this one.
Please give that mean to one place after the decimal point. 26.0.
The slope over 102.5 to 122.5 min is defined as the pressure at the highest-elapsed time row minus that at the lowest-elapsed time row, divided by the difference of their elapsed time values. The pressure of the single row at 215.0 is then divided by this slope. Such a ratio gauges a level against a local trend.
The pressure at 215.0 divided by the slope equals 200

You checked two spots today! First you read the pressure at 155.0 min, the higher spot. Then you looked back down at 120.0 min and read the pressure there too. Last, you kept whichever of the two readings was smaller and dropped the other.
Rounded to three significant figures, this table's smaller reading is 25.5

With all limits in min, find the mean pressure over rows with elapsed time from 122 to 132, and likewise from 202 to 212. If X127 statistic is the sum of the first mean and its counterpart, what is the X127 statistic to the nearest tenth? 53.1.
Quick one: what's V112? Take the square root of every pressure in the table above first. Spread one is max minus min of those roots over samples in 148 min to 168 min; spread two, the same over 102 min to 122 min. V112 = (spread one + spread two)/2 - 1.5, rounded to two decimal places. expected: -1.36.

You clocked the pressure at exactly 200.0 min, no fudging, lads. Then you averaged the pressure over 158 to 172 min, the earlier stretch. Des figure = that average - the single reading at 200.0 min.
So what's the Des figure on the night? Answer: -2.0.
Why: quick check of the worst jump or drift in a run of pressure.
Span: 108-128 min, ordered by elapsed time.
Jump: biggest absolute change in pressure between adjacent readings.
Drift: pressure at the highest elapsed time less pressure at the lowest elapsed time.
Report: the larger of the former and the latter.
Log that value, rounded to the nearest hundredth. 1.90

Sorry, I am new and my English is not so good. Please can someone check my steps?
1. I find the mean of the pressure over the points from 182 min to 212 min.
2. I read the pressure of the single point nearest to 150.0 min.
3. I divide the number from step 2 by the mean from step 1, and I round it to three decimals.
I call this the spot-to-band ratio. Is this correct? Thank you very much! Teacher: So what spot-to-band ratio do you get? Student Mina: 0.997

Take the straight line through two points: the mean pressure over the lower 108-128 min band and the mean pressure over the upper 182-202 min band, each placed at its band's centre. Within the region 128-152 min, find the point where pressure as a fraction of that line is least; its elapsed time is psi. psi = 135.0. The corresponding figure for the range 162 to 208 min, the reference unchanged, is 170.0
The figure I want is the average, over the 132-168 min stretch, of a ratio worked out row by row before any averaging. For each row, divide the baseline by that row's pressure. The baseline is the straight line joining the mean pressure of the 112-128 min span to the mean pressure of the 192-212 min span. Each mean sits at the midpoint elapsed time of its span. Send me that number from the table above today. 1.02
